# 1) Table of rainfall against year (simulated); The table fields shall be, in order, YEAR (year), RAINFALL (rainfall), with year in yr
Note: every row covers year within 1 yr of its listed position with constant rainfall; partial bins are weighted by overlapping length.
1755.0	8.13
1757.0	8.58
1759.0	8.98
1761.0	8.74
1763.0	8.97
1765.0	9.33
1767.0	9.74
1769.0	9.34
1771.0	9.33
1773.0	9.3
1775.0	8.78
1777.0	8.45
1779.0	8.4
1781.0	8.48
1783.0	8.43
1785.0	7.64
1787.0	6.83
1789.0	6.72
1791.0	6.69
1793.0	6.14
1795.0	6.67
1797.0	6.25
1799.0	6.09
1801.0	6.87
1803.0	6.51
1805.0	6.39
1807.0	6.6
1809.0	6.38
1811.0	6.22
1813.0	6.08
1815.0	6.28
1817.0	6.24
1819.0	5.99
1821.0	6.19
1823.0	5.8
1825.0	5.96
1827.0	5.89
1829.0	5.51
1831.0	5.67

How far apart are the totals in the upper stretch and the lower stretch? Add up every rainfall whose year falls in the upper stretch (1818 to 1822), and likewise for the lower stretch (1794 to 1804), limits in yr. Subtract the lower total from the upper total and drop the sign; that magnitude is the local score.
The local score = 20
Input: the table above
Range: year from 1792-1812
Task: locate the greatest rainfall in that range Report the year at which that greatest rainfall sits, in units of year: 1801.0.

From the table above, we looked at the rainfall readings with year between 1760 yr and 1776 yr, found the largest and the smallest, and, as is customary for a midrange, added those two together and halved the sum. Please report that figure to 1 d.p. 9.2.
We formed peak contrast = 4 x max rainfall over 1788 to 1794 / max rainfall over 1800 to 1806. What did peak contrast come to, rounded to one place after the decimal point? 3.9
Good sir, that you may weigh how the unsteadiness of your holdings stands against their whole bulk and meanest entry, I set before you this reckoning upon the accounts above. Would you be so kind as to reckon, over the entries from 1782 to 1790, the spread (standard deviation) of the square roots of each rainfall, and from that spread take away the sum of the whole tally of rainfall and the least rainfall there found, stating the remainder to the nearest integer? -36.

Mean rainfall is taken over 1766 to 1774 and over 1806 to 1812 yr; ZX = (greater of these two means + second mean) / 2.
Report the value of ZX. 7.9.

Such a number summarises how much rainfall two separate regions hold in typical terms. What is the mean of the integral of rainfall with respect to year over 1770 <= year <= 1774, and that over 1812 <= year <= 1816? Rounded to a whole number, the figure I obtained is 31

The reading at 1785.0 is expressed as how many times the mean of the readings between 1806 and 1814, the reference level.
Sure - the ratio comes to 1.21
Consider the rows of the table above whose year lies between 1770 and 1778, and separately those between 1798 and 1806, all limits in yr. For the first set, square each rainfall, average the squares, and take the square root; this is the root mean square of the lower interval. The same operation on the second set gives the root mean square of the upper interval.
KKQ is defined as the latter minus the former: -2.5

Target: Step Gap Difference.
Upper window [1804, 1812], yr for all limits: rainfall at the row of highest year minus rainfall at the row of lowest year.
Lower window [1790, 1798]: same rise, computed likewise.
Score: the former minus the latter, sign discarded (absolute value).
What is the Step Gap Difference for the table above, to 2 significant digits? 0.27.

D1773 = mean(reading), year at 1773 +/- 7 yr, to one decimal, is 9.0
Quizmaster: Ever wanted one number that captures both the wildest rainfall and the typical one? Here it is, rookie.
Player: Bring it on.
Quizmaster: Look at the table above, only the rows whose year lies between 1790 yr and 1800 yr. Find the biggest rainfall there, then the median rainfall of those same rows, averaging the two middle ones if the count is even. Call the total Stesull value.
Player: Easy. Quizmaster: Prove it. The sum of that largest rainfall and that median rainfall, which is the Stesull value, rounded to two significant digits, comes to 13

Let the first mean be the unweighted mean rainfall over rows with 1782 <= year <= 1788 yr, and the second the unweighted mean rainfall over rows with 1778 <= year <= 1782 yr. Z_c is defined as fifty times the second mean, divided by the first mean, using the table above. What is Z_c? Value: 55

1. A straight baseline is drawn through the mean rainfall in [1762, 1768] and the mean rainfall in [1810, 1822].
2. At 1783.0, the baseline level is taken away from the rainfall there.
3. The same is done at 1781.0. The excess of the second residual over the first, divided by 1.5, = -0.05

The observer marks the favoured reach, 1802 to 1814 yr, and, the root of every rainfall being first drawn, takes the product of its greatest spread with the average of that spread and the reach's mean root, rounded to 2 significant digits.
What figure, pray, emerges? 0.14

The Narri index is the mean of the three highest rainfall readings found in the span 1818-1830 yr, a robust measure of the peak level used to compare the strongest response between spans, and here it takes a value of 6.0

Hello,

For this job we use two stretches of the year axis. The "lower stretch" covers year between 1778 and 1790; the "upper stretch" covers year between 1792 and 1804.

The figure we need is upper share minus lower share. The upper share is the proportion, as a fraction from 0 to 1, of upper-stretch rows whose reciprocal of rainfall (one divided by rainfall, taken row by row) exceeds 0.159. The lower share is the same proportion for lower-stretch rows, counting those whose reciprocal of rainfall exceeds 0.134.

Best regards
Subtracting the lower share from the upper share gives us 0.17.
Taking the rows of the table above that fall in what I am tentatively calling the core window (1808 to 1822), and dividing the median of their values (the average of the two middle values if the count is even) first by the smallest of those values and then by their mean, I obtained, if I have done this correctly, 0.168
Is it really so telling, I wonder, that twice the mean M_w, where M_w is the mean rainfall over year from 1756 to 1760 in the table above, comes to 17.6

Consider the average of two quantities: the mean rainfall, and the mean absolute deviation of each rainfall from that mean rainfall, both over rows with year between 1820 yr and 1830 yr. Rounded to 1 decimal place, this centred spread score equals 3.0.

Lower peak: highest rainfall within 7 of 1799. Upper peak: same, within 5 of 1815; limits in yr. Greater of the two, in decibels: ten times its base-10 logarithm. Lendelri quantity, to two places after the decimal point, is 8.37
